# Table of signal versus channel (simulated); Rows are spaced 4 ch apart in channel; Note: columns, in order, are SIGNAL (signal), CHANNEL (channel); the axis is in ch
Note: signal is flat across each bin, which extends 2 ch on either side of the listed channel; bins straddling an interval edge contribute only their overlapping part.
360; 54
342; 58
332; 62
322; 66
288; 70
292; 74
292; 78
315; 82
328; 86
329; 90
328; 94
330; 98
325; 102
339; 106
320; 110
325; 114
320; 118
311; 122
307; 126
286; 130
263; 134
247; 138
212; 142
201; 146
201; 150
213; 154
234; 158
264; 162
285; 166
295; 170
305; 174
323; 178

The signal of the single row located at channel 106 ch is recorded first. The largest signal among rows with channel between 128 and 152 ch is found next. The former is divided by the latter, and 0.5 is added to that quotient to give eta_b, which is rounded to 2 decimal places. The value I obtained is 1.69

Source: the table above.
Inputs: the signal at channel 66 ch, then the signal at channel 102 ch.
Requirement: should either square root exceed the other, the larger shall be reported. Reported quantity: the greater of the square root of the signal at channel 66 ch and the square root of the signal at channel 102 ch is 18.0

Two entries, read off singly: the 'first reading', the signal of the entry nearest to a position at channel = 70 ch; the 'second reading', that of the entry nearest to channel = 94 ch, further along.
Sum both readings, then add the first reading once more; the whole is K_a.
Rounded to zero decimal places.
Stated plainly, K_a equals 904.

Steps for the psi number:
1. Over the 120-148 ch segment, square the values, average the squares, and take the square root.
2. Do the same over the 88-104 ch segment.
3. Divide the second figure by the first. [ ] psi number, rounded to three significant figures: 1.24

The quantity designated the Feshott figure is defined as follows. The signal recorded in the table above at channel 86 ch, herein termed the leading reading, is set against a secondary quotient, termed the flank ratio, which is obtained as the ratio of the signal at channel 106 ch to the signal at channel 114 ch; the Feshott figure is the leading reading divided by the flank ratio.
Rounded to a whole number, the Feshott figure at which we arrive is 314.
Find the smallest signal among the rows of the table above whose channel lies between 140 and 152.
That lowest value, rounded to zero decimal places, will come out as 201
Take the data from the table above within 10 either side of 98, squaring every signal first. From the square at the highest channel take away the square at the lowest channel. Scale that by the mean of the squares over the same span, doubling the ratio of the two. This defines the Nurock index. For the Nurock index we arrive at 0.1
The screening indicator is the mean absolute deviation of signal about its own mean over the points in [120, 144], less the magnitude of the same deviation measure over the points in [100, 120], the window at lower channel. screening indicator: 25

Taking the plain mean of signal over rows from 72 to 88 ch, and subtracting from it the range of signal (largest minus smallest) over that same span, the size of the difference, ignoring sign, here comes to 271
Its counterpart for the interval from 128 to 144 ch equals 178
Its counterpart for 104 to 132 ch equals 262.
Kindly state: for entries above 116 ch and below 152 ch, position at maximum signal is 118 ch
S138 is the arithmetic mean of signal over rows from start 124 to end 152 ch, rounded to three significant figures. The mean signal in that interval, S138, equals 245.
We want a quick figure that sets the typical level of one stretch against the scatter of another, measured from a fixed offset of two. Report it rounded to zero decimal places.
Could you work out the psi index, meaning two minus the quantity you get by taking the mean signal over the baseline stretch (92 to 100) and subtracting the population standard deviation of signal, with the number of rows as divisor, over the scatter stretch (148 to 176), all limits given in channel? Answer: -289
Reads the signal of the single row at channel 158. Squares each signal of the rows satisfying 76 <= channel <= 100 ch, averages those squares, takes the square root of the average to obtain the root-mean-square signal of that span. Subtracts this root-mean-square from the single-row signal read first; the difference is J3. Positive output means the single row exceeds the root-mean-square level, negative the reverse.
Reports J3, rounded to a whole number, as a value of -87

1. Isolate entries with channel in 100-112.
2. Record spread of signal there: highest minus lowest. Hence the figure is 19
